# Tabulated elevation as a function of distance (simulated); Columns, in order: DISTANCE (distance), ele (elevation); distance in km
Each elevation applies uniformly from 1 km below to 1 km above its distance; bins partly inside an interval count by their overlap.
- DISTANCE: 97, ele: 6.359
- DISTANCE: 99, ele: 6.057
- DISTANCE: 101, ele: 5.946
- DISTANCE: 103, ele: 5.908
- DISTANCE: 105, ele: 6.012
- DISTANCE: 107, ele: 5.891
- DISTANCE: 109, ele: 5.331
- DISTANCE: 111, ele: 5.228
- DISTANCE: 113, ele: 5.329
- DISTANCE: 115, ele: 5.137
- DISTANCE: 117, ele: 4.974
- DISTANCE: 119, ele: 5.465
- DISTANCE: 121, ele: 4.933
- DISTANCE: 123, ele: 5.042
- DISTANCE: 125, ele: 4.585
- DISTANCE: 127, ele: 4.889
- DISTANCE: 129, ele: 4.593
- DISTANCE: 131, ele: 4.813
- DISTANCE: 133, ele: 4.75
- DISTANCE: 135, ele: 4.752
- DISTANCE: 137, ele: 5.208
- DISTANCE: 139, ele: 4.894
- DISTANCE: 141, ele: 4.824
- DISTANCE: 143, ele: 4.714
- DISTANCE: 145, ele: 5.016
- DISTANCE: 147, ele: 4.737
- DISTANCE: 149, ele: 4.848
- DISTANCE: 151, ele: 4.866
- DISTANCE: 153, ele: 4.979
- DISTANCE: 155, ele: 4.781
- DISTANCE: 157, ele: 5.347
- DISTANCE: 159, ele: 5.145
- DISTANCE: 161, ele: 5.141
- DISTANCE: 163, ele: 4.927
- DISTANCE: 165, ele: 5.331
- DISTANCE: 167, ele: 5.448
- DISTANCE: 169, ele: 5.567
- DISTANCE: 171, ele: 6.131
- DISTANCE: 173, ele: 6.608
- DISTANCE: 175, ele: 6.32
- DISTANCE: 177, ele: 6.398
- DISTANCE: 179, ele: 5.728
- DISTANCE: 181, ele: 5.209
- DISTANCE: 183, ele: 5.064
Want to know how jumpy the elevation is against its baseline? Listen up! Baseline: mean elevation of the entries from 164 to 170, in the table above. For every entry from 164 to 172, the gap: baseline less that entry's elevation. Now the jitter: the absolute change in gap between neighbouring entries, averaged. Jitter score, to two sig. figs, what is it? 0.27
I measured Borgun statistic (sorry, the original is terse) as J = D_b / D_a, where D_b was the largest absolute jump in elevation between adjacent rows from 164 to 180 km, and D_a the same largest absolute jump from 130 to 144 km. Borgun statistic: 1.5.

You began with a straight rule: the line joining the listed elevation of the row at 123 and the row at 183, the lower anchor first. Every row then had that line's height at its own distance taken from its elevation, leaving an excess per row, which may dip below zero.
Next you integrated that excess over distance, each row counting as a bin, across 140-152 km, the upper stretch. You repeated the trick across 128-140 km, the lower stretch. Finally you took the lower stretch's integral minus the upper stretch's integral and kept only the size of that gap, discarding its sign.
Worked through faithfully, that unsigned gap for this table 0.1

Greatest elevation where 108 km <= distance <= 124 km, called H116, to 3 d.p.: 5.465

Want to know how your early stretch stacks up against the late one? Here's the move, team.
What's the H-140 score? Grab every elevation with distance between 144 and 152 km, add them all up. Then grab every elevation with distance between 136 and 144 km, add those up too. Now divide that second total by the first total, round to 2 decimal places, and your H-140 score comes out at 1.01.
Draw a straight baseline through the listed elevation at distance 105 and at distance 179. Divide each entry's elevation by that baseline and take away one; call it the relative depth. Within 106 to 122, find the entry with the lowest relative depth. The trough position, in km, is 121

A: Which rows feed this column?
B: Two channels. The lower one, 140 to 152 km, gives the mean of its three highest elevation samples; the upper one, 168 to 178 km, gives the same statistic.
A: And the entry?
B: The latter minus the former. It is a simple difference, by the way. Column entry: 1.5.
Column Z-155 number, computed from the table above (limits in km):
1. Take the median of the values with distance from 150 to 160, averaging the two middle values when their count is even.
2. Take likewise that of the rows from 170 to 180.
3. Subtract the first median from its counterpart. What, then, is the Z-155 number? 1.3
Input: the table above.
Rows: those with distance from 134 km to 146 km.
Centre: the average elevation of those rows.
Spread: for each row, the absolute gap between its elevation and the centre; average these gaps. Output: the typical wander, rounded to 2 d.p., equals 0.14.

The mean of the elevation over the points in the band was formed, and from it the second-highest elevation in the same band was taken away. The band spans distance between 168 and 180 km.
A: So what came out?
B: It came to -0.27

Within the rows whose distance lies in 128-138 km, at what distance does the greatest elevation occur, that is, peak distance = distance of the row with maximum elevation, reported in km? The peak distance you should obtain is 137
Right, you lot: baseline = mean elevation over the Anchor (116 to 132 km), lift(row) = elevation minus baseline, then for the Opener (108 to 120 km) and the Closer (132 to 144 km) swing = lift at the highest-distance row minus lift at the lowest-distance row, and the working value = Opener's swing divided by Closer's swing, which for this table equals -3.7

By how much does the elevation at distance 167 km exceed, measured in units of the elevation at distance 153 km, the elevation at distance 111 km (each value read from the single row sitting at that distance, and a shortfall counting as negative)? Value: 0.04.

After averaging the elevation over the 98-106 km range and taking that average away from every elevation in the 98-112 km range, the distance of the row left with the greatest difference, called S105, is 99 km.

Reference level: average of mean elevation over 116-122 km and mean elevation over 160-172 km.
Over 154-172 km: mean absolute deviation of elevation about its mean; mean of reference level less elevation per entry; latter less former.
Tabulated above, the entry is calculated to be -0.32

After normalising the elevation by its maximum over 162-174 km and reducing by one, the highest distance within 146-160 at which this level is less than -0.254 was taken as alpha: 155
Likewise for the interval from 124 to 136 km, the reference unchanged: 135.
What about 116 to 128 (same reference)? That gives 127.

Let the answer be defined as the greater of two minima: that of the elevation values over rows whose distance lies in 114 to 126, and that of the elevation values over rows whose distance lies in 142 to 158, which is 4.71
